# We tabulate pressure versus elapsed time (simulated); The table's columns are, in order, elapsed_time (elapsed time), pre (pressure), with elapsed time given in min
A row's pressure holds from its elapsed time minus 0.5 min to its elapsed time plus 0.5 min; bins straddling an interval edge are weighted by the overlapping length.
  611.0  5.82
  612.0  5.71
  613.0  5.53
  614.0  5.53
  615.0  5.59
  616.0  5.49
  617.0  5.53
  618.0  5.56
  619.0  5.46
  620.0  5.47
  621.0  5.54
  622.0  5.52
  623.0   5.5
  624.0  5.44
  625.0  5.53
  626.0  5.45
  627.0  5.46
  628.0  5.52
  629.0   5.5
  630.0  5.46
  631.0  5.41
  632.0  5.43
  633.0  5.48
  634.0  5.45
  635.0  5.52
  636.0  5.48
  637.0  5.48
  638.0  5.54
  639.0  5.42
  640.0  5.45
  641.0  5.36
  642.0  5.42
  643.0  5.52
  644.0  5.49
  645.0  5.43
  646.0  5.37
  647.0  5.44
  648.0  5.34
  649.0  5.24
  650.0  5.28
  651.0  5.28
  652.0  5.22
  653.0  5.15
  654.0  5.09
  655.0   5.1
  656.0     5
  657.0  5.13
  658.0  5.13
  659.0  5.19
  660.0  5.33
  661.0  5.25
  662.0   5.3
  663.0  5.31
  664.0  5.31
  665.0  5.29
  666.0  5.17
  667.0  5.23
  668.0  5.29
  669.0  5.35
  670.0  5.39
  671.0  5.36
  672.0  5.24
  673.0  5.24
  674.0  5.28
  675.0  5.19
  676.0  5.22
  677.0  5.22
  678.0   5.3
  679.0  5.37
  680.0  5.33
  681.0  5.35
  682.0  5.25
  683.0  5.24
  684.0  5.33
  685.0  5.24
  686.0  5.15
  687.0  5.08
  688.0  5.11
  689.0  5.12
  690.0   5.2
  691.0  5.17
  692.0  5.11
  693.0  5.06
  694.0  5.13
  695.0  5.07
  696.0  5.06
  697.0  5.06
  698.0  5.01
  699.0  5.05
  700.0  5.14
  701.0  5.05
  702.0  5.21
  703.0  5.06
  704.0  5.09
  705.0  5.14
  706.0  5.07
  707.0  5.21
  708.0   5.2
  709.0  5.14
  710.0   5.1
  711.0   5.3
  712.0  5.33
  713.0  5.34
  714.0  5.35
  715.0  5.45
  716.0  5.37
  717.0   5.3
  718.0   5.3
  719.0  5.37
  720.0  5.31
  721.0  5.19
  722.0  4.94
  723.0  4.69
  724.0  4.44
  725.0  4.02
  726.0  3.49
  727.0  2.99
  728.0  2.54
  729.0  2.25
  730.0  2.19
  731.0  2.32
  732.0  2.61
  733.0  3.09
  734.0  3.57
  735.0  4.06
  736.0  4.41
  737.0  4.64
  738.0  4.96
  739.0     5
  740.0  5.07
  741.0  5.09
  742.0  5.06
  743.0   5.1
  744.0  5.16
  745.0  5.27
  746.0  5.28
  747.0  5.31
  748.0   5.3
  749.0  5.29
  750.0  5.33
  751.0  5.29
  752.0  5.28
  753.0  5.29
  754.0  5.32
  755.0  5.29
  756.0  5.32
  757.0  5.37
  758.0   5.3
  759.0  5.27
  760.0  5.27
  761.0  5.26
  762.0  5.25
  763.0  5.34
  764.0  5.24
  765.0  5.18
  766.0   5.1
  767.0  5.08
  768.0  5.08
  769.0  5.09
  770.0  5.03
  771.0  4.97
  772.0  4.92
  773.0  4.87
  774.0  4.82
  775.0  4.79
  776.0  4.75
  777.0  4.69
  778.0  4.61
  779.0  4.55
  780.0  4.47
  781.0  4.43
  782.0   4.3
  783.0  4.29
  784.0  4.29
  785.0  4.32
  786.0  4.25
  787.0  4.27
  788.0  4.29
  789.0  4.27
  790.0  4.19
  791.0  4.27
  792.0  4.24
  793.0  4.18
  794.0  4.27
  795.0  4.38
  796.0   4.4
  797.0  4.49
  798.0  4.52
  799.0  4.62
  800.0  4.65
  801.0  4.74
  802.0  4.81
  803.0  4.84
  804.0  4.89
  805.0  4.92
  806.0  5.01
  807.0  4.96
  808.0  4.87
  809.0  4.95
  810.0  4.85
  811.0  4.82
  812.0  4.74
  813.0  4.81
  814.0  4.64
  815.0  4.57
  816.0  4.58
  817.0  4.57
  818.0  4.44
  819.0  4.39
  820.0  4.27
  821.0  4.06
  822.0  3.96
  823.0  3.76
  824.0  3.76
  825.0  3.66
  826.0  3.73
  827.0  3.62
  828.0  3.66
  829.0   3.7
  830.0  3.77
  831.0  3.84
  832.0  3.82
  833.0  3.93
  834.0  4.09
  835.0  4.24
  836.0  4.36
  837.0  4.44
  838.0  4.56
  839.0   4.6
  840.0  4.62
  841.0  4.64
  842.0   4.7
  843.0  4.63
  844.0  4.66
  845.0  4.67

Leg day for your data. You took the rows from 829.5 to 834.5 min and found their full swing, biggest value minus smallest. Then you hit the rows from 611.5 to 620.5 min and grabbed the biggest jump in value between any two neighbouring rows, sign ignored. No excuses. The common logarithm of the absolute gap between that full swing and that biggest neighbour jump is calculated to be -0.85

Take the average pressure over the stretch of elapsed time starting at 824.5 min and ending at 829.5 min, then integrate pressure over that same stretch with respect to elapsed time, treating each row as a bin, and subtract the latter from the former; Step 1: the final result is -14.7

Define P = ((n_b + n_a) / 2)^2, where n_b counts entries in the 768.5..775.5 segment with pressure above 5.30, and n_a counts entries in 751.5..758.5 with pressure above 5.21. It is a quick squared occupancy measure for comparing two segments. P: 12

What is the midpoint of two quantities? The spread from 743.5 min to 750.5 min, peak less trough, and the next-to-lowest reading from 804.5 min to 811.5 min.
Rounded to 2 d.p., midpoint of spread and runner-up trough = 2.51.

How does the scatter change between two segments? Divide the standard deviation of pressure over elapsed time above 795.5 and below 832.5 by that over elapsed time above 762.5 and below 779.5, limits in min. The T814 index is 2.1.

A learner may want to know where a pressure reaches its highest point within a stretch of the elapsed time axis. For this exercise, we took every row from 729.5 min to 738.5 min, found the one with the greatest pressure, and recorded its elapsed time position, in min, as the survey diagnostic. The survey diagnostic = 738.0 min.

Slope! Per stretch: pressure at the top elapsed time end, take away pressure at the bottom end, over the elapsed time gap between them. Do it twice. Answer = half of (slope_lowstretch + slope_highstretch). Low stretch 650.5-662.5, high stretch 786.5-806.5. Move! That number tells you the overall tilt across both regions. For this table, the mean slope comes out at 0.020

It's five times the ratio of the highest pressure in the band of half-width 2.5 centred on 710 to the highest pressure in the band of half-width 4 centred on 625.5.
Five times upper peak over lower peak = 4.8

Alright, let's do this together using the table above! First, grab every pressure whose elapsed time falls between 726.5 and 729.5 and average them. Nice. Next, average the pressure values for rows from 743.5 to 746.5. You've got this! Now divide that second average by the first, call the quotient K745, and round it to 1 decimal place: 2.0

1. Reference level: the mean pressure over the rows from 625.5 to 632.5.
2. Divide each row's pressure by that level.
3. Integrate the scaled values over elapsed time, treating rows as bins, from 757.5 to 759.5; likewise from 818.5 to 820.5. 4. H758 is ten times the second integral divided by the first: 8.2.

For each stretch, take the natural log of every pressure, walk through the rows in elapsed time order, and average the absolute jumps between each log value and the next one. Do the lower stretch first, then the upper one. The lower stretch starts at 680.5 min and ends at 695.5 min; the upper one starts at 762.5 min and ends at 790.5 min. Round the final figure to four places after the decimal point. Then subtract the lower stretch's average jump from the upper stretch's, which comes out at -0.0012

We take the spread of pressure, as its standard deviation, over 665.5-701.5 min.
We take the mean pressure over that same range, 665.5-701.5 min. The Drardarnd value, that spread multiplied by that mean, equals 0.56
